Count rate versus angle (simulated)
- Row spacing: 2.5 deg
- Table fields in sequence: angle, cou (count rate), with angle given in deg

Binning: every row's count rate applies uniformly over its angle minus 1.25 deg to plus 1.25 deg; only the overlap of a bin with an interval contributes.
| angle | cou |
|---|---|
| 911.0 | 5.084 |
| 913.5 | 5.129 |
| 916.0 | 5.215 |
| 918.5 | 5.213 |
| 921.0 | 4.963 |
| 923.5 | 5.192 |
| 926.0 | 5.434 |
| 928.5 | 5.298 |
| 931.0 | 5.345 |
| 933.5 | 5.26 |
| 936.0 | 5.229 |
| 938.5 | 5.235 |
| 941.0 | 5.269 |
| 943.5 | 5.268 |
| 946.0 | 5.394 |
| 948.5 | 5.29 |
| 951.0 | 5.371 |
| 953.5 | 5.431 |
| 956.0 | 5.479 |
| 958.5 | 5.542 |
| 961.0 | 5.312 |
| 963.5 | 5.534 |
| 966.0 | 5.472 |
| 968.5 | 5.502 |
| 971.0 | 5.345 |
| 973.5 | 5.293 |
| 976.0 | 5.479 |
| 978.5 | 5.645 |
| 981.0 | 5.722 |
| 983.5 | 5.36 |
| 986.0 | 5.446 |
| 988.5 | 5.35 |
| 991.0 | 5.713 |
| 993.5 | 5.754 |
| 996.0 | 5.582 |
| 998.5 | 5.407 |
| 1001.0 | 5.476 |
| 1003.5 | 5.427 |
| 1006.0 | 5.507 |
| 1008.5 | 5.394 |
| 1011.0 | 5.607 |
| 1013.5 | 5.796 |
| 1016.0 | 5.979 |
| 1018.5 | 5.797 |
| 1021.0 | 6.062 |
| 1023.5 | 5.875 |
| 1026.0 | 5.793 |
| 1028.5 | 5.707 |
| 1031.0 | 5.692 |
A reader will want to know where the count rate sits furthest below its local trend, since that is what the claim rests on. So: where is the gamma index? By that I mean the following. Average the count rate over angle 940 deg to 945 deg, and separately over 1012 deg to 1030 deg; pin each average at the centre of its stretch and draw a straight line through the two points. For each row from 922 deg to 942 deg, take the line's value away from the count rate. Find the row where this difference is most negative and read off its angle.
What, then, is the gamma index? 938.5 deg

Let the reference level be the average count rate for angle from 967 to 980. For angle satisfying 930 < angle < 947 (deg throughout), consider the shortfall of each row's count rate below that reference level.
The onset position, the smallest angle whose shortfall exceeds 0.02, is 931.0 deg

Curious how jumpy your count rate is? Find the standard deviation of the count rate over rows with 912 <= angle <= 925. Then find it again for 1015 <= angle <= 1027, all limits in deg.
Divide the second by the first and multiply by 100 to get 111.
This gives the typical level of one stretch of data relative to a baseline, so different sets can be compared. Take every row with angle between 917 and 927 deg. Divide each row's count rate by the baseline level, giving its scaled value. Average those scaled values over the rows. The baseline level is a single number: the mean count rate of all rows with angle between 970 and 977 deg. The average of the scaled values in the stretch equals 0.97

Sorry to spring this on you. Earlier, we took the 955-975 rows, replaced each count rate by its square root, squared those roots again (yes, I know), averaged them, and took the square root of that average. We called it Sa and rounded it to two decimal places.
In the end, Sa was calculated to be 2.33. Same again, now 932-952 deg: 2.30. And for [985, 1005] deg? 2.35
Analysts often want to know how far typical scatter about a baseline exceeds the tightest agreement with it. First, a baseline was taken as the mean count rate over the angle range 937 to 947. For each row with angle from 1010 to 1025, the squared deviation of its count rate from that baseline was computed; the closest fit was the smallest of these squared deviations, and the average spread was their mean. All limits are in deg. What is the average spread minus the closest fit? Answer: 0.24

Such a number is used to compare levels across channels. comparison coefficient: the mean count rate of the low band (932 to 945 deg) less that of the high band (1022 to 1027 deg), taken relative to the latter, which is -0.10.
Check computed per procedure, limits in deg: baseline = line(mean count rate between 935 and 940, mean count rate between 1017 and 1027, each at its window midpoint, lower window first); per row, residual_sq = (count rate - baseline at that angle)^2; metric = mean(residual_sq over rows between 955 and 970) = 0.01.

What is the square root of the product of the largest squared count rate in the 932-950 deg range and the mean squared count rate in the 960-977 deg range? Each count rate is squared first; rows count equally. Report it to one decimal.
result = 29.2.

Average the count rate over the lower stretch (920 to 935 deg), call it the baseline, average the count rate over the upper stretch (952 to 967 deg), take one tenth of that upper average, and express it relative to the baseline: 0.104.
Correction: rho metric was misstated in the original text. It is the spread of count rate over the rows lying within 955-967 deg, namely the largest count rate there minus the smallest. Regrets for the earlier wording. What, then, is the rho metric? 0.23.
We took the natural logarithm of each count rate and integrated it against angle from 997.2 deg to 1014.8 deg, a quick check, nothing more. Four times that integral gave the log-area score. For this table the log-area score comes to 120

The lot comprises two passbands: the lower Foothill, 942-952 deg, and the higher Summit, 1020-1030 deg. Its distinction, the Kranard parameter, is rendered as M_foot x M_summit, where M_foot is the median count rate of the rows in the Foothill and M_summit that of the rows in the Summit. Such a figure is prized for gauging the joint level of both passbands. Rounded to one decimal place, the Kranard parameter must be 31.1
